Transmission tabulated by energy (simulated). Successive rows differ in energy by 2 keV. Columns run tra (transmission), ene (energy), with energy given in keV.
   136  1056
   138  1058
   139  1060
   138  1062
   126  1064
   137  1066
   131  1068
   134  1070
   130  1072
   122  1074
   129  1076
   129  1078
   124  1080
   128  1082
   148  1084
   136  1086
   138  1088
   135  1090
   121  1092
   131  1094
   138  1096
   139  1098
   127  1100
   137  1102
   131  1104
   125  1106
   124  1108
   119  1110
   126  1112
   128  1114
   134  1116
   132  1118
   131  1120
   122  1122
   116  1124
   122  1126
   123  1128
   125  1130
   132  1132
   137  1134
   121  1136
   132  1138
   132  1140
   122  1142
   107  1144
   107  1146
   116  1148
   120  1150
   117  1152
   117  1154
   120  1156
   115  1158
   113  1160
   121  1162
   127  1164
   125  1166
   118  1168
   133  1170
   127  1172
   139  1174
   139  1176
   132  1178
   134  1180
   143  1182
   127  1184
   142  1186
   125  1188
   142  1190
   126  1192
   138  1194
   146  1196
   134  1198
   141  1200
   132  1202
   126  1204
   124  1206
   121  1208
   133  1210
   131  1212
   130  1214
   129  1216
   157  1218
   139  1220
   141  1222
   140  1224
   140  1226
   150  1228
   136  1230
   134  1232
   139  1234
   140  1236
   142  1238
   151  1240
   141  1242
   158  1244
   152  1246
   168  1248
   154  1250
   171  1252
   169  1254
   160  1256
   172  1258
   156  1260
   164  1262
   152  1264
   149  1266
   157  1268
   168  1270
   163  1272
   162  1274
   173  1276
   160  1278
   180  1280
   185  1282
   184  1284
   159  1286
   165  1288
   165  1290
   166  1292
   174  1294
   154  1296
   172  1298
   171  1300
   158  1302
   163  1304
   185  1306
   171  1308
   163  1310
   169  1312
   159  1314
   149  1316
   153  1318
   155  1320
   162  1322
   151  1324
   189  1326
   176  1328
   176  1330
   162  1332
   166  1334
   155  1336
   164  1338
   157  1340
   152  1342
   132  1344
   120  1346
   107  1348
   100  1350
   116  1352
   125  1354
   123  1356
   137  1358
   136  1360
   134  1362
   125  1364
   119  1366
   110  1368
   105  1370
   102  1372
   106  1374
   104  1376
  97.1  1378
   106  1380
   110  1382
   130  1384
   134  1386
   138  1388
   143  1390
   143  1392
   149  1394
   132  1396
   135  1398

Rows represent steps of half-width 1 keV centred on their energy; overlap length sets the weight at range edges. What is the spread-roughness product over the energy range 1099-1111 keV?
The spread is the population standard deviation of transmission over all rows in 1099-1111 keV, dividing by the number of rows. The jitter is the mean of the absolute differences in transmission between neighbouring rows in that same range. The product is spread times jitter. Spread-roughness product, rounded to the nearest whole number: 32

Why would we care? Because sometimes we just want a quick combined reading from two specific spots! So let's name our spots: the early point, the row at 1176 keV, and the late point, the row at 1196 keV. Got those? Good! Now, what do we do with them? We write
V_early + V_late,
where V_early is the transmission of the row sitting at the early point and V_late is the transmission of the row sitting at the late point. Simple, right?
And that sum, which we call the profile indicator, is 285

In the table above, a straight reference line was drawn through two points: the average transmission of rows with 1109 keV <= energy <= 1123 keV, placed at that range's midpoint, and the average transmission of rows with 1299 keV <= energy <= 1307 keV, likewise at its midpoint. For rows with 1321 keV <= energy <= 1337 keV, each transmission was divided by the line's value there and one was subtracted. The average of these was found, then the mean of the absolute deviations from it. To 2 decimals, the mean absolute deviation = 0.06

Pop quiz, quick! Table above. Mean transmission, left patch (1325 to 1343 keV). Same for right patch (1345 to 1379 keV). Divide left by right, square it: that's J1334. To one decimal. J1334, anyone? 2.1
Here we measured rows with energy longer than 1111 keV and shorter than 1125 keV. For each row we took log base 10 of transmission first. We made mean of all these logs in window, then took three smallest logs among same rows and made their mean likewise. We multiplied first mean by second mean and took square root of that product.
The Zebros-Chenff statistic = 2.09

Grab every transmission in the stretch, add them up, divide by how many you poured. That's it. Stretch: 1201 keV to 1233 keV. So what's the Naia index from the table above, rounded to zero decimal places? 135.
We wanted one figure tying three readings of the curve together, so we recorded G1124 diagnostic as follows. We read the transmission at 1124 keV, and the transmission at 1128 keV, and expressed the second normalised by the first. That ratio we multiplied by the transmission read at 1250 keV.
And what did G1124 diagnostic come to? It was 163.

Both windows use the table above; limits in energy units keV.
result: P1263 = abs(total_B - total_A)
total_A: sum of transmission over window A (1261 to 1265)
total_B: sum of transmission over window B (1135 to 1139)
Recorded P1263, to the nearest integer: 63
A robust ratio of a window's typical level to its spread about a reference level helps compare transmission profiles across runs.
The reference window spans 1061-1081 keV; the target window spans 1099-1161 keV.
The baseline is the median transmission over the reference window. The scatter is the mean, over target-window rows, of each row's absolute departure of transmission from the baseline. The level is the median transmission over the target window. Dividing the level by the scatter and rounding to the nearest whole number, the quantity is 15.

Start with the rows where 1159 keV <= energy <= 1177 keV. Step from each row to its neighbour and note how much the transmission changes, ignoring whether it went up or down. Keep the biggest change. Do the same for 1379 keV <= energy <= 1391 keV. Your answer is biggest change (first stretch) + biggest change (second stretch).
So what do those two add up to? 35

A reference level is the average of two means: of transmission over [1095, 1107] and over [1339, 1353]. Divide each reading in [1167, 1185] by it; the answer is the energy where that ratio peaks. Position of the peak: 1182 keV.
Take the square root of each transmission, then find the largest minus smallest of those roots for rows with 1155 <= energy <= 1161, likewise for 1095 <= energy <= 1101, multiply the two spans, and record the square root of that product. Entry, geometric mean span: 0.4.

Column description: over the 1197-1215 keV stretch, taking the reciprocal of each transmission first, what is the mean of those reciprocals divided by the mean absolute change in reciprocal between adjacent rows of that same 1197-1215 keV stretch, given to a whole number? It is 25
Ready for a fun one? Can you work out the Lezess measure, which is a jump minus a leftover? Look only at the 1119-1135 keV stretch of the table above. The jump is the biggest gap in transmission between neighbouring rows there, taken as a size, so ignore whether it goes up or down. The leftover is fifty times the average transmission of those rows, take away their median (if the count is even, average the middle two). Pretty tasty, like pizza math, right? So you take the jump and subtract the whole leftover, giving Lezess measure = -6167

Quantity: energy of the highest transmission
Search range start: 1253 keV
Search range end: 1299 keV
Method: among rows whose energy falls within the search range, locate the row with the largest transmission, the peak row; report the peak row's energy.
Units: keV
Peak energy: 1282 keV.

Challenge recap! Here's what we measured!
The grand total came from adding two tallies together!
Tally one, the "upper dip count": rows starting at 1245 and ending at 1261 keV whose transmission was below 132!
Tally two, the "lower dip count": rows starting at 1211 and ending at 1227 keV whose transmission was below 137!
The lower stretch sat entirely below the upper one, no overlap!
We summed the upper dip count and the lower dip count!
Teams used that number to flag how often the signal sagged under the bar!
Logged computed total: 3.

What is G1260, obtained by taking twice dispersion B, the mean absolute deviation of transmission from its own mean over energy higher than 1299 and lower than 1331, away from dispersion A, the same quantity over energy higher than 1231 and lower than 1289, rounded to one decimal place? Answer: -9.0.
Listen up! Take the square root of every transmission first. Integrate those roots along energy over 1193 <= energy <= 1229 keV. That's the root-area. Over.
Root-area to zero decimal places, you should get 420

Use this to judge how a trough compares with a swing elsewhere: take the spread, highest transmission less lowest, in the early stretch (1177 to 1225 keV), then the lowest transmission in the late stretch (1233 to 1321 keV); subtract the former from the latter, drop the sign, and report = 103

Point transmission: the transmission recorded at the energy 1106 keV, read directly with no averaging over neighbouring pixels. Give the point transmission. 125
